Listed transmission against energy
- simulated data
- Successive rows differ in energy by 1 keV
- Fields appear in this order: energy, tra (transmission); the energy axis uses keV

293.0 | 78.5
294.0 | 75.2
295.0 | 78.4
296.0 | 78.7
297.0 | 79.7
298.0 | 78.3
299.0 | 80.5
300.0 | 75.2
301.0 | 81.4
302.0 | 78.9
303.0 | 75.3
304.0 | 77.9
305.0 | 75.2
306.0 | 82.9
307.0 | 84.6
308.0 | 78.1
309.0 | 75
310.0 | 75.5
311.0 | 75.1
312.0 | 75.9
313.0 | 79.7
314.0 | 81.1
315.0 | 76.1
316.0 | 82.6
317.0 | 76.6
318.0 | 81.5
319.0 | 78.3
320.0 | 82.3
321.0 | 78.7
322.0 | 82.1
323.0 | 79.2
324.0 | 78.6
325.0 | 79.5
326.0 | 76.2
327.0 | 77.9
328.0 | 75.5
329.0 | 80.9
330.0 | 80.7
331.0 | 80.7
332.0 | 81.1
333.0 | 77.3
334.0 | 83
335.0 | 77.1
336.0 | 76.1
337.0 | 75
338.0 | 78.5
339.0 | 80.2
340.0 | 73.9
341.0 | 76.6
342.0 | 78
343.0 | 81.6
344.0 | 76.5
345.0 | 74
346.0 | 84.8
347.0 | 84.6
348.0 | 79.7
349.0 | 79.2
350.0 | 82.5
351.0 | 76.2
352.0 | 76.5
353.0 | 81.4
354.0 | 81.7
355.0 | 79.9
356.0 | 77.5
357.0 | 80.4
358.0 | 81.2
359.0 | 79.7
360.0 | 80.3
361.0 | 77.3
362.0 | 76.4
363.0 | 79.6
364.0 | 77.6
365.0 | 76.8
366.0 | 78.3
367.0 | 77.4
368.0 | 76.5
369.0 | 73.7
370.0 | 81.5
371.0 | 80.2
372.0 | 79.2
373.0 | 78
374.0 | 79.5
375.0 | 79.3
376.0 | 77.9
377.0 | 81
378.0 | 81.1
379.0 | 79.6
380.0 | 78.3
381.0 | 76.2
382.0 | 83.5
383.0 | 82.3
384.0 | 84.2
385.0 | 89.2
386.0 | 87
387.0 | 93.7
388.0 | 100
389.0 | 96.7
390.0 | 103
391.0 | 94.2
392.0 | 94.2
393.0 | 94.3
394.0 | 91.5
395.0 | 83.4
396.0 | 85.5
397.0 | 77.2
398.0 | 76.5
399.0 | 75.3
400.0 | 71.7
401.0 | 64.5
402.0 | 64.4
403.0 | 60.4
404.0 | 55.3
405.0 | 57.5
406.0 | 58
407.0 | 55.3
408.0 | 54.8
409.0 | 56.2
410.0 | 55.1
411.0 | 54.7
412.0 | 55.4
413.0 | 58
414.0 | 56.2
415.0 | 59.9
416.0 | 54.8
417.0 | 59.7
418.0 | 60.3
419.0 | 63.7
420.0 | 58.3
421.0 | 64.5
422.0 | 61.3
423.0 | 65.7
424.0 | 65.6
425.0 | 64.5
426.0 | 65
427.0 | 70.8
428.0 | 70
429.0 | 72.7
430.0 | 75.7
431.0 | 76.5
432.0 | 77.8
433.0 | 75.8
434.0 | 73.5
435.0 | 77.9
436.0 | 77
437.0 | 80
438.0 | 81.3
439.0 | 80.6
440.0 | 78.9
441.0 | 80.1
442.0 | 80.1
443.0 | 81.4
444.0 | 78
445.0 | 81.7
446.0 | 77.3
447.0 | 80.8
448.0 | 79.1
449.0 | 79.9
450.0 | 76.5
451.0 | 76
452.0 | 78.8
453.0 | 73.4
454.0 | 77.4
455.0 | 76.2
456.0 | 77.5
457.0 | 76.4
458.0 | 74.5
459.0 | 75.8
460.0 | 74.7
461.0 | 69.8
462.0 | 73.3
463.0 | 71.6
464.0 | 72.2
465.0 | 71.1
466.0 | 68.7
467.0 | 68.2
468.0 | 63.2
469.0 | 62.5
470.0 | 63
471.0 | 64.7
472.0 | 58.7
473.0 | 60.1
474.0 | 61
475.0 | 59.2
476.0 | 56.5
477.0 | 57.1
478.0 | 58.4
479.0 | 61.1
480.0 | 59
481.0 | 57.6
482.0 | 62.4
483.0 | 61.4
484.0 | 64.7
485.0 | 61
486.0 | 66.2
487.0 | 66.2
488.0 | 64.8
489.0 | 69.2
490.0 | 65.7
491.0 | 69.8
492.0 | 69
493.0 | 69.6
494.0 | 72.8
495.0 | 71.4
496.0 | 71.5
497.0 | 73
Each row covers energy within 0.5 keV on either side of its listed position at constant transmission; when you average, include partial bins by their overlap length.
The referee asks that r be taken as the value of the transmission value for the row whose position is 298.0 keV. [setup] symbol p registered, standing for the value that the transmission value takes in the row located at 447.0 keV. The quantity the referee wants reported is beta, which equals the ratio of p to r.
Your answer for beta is 1.03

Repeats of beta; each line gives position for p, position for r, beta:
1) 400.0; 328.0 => 0.95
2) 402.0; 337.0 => 0.86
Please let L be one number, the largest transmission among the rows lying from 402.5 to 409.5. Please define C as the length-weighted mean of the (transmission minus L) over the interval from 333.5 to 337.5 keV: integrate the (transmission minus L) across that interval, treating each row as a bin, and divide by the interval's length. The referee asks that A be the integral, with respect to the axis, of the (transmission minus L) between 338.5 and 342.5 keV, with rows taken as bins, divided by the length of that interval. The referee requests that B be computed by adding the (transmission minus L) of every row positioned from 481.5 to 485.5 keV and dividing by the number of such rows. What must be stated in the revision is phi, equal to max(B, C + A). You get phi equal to 34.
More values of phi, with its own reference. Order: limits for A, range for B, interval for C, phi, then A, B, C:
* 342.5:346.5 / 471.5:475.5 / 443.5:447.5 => 38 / 19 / -1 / 19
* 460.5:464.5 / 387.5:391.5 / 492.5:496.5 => 38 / 11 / 38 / 11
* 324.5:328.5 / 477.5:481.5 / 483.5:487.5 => 21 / 17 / -1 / 4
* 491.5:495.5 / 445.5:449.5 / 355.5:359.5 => 30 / 10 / 19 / 19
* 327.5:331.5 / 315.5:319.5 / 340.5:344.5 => 37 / 19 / 19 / 18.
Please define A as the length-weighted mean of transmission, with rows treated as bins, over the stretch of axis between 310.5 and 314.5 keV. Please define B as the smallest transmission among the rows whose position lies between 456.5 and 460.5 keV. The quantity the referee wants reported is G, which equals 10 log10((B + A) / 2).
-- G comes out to 18.8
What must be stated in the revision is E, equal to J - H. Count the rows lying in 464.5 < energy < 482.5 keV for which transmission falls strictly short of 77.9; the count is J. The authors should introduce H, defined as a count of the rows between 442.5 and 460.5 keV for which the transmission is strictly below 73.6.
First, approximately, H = 1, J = 18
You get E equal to 17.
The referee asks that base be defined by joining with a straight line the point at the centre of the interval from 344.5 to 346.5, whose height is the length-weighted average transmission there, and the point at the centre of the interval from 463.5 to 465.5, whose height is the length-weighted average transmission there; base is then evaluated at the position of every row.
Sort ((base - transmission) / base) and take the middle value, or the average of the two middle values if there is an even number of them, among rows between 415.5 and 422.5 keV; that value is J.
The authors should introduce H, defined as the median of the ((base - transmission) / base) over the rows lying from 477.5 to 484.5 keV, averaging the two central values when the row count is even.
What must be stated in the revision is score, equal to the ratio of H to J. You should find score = 0.7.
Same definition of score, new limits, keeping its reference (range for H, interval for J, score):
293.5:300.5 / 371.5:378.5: -2.2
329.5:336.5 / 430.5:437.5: 0.1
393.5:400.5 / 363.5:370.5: -2.0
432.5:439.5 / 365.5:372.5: 19.5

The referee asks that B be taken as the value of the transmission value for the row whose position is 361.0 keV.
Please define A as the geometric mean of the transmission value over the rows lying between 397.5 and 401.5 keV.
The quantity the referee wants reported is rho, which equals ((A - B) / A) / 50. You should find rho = -0.002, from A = 72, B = 77.3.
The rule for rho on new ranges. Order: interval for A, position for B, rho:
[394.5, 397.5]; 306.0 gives 0.000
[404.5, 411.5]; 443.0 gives -0.009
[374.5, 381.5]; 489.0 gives 0.002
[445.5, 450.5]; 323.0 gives 0.000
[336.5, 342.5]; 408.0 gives 0.006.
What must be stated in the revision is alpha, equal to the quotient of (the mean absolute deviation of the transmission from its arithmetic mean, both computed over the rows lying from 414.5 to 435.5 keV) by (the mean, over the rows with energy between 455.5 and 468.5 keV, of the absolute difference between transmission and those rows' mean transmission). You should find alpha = 2.0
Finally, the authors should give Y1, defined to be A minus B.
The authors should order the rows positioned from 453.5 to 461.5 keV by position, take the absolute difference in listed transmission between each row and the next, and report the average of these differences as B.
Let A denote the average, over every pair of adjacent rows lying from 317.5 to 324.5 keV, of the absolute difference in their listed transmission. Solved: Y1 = 1.1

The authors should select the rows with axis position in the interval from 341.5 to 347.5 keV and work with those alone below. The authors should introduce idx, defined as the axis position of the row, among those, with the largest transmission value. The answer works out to 346.0 keV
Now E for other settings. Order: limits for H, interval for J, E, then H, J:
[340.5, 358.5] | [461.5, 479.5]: 18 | 0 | 18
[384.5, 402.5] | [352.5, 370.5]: 5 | 3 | 8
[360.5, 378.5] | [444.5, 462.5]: 13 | 0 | 13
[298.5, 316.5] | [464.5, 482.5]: 18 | 0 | 18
